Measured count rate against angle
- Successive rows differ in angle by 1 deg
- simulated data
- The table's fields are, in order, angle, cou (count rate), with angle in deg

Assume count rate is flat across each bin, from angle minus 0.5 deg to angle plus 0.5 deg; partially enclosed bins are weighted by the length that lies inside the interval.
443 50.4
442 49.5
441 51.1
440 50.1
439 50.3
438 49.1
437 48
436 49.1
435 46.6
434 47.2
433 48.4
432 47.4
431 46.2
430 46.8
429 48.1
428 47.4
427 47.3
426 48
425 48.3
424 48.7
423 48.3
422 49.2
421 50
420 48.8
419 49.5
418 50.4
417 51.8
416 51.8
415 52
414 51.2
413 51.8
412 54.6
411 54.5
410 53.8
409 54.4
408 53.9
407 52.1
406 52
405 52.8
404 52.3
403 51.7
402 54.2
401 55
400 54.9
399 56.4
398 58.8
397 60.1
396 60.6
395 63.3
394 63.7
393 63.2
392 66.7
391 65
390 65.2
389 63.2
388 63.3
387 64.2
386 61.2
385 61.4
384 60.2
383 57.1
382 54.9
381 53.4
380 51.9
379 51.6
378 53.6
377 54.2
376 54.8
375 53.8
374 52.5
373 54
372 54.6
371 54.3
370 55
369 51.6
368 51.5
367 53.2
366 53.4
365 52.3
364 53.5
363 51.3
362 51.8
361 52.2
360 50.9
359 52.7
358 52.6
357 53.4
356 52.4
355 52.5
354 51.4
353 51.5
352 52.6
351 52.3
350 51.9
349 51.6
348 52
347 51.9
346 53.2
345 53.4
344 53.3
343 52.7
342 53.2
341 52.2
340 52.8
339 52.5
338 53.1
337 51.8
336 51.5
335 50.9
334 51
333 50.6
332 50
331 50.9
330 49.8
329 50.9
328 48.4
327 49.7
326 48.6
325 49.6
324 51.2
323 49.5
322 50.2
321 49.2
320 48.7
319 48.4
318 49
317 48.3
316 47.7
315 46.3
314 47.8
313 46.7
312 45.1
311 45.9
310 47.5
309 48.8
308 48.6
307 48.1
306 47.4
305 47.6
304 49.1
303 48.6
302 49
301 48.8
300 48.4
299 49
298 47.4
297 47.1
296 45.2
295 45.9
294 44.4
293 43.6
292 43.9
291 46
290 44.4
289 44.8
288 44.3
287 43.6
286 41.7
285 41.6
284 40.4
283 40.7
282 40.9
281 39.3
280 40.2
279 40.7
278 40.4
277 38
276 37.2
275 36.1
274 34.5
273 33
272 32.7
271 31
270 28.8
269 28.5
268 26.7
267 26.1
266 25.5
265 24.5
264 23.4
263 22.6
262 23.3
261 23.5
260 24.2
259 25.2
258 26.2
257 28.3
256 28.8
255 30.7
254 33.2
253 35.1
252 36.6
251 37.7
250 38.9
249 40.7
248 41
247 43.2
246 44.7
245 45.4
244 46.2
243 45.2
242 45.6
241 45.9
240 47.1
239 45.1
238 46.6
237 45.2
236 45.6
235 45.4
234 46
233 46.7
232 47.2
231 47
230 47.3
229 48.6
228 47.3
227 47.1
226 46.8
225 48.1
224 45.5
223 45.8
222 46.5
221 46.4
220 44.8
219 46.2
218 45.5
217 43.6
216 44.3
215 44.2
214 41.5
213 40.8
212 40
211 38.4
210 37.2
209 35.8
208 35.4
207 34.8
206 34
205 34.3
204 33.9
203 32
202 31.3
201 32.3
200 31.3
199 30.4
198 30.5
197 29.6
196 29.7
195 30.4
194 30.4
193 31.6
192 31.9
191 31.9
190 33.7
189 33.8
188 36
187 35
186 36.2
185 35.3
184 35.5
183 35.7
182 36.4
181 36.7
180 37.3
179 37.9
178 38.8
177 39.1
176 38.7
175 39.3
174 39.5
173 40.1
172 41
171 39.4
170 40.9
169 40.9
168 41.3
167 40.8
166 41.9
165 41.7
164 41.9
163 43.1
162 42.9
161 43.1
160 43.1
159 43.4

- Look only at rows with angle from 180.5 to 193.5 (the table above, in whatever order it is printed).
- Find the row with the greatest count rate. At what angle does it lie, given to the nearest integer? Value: 181 deg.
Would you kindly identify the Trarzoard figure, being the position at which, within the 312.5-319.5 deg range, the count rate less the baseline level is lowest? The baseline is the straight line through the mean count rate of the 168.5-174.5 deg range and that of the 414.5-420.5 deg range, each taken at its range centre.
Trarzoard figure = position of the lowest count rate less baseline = 315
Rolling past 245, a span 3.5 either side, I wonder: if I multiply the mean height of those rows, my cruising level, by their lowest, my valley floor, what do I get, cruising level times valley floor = 1823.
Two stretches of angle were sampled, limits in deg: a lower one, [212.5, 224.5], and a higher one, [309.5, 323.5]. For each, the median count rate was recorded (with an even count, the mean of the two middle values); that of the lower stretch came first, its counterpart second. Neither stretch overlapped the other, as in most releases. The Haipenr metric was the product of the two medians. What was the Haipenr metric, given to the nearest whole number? 2169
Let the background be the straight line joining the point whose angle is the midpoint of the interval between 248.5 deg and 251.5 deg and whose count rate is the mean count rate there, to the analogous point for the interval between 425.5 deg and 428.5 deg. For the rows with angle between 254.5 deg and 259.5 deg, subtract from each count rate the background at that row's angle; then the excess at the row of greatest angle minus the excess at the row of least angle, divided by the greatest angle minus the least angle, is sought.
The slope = -1.4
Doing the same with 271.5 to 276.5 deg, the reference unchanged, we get 1.1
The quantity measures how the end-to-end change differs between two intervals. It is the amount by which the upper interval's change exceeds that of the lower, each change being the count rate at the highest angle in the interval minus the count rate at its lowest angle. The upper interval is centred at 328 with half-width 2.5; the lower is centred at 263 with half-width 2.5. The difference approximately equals 0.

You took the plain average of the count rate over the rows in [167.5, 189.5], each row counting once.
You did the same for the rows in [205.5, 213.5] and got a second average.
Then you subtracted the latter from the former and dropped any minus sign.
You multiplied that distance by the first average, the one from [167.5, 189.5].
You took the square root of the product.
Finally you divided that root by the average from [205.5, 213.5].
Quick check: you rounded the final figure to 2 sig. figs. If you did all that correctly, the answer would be 0.16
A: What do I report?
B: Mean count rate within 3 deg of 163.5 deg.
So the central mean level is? 42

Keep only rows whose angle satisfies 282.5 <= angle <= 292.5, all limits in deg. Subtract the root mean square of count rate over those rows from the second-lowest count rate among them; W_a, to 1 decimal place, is -2.5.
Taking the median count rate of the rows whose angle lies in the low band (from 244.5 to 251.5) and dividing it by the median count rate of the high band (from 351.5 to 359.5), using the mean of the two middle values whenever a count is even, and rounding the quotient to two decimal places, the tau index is 0.78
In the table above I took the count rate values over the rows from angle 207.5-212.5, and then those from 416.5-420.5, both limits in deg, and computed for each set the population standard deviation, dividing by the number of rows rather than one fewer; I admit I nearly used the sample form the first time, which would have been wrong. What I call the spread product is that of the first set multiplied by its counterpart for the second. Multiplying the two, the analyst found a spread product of 1.9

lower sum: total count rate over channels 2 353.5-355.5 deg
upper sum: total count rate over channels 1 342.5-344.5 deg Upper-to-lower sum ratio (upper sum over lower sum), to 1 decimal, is 1.0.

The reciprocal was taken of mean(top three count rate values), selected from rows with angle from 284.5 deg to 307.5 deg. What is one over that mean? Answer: 0.0204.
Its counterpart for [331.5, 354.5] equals 0.0188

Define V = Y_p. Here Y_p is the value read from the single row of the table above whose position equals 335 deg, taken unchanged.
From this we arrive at 50.9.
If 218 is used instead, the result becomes 45.5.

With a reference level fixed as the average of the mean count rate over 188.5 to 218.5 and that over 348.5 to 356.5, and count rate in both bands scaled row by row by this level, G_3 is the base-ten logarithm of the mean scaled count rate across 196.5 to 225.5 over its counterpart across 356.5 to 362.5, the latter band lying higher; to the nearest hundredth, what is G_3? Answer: -0.13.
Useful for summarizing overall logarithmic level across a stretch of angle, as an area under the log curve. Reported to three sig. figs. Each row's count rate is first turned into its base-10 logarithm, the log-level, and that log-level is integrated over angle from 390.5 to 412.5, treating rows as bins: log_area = 38.6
